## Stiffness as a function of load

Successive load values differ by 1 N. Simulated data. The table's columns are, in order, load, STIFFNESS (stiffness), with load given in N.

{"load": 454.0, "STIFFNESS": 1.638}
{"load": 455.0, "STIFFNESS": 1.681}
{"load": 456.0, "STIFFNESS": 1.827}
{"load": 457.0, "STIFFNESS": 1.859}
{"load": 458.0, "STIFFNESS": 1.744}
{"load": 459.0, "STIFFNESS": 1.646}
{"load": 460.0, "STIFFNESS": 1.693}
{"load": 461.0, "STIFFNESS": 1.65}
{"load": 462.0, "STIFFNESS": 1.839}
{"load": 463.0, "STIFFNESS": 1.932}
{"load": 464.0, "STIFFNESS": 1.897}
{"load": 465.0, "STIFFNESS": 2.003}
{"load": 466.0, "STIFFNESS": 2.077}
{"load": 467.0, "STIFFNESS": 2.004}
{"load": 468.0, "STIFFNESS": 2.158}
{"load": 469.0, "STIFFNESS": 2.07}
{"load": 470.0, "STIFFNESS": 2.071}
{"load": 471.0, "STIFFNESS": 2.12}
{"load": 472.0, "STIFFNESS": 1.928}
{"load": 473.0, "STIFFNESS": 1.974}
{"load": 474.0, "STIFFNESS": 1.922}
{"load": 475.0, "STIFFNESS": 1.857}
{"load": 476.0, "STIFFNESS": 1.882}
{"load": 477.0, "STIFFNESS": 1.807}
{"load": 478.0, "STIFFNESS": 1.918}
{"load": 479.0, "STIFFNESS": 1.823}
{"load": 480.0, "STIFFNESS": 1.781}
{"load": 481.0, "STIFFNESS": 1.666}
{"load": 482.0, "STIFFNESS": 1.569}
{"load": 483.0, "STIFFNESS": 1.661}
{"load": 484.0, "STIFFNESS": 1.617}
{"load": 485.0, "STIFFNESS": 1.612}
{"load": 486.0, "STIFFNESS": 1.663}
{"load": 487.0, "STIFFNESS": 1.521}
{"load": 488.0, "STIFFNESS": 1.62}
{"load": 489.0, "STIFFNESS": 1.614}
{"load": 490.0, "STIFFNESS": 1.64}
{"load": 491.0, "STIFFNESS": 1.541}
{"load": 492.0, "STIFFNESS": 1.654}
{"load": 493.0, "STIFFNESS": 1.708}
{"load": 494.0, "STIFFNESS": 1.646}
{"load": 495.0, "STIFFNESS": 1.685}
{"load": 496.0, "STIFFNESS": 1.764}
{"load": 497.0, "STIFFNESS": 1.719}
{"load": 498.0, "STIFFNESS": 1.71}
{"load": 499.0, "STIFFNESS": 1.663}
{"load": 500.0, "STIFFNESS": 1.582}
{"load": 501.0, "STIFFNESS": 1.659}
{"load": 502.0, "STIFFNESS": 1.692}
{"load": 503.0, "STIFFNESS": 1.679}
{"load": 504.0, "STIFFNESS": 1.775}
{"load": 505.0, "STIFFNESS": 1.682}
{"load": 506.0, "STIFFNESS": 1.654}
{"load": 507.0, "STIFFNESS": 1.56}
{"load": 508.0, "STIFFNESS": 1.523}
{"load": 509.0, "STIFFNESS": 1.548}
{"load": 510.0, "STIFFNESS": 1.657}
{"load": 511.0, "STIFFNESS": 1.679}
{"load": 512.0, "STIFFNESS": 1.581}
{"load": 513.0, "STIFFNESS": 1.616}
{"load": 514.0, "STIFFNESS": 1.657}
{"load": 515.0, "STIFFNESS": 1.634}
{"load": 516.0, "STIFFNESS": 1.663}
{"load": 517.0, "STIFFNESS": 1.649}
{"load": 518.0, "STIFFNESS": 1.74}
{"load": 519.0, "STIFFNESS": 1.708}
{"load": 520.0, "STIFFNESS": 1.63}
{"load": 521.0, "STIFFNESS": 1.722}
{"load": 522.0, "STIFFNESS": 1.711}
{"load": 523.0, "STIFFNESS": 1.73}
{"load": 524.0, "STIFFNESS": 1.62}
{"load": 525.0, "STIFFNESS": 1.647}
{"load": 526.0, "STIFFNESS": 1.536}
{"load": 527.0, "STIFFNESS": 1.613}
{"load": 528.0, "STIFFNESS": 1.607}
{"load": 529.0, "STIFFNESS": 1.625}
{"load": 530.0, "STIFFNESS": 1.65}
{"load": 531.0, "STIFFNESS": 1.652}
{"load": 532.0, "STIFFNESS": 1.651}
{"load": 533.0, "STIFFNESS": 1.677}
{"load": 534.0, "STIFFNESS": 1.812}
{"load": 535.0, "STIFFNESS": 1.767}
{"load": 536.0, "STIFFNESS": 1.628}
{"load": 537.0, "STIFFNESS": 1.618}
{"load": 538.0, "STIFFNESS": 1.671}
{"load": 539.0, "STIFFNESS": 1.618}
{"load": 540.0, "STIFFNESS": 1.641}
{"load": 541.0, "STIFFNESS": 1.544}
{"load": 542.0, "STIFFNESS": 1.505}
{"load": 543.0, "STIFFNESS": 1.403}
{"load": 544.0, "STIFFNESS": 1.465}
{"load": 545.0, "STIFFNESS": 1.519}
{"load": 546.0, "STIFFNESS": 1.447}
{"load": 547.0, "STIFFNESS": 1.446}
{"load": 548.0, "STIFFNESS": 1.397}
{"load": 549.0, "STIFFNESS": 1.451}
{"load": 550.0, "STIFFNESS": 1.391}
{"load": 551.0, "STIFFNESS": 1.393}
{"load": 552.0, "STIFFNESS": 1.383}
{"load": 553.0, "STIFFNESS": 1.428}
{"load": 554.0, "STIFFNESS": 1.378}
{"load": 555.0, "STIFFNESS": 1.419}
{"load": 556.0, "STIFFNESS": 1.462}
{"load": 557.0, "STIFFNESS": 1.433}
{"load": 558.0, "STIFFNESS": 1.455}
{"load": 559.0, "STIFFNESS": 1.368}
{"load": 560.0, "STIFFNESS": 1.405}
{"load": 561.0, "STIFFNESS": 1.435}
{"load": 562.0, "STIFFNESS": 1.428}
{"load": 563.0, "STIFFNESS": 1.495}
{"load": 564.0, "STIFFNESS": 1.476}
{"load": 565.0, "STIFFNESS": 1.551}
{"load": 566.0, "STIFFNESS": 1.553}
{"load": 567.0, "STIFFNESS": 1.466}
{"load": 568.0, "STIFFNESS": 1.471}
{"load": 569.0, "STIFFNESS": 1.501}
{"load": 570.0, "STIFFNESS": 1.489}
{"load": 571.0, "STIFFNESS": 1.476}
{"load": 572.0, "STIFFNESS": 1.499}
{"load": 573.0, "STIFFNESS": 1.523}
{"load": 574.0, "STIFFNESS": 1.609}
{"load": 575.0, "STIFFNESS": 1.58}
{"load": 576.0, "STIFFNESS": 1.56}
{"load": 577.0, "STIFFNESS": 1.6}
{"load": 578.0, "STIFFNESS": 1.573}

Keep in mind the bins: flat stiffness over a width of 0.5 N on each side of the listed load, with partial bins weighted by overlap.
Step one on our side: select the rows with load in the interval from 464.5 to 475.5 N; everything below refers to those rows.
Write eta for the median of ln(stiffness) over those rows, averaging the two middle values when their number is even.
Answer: 0.70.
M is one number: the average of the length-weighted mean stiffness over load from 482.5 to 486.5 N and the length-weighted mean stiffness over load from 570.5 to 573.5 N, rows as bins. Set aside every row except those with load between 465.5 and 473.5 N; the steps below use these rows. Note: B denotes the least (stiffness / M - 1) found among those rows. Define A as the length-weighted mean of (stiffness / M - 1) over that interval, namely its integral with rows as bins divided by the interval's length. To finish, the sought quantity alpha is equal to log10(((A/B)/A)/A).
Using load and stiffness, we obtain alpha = 1.2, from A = 0.31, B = 0.23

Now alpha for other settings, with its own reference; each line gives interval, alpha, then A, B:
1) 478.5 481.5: 2.1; 0.12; 0.06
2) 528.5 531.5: 2.8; 0.05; 0.04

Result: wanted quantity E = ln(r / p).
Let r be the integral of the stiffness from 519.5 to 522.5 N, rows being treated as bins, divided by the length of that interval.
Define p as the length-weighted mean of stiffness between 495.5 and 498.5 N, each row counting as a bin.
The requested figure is -0.03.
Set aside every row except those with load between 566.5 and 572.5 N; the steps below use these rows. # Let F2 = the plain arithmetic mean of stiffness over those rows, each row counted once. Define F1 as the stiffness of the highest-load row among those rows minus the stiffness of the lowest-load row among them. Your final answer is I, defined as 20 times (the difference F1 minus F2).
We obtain -29.0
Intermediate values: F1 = 0.033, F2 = 1.48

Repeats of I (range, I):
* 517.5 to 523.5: -34.3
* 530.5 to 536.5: -34.4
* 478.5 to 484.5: -37.8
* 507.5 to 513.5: -30.2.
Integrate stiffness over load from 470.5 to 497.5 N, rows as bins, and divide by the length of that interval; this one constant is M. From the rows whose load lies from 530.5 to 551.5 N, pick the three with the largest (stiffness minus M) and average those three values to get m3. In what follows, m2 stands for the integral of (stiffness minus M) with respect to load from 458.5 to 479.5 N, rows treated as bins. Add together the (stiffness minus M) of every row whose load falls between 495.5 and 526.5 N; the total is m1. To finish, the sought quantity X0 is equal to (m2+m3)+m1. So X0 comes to 1.3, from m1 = -2.5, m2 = 3.8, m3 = 0.0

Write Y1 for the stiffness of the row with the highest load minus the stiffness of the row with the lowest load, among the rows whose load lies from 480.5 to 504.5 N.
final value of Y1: 0.11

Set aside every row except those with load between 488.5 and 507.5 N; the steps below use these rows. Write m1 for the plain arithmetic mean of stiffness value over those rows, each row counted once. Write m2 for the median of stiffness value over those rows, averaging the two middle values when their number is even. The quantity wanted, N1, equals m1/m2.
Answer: 1.00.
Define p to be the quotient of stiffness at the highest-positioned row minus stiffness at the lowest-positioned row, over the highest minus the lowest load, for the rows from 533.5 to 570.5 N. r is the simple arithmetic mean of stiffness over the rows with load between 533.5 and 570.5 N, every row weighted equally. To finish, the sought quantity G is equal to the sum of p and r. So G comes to 1.49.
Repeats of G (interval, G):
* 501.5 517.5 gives 1.64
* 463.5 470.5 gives 2.07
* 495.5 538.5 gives 1.66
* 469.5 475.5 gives 1.94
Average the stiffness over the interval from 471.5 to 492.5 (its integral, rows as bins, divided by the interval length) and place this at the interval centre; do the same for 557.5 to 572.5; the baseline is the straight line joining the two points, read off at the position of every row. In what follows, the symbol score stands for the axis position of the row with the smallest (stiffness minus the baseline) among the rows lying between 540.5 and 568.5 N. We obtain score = 543.0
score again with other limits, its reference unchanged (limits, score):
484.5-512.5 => 487.0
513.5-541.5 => 526.0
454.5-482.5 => 482.0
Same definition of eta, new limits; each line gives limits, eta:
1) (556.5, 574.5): 0.39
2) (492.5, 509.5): 0.52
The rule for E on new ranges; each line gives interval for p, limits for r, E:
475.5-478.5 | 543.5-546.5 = -0.24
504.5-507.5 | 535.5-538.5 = 0.00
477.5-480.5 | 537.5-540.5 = -0.11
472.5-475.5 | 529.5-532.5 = -0.15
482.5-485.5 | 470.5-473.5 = 0.21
